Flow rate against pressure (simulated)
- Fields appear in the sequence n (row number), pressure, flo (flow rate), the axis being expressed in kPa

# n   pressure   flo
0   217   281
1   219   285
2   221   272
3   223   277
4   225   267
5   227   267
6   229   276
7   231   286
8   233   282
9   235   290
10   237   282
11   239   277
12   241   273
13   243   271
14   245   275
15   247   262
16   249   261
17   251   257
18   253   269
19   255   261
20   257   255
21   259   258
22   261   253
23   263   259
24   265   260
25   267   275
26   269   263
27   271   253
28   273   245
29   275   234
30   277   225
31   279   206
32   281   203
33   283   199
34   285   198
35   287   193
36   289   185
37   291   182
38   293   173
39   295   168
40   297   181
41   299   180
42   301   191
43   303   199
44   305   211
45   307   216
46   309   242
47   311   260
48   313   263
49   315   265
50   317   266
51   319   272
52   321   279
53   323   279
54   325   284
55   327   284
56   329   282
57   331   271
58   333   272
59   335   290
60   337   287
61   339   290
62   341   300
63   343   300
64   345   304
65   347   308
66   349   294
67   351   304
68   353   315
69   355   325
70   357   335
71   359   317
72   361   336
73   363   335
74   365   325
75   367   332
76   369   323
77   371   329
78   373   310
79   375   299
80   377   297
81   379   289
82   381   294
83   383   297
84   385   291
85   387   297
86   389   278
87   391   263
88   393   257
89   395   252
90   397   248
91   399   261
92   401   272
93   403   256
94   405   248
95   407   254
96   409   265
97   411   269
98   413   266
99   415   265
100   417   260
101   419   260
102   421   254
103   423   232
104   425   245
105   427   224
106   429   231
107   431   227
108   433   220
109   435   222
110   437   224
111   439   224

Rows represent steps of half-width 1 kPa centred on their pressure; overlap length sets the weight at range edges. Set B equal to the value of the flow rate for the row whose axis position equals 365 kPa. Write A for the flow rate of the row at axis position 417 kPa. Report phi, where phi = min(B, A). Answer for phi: 260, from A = 260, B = 325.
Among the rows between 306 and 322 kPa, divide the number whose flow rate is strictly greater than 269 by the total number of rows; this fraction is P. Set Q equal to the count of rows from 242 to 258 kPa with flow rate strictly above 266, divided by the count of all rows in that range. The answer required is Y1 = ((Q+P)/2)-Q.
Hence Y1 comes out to -0.06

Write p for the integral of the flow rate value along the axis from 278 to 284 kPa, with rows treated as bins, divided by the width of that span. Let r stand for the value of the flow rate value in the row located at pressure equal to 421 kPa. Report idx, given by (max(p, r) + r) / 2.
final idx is 254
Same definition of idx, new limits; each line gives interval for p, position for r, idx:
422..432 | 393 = 257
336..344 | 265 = 277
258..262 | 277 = 240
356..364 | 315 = 298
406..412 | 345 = 304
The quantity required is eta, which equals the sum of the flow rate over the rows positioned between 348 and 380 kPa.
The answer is 5065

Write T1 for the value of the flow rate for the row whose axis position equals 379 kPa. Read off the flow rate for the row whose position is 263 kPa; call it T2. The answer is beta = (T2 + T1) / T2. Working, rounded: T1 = 289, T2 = 259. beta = 2.12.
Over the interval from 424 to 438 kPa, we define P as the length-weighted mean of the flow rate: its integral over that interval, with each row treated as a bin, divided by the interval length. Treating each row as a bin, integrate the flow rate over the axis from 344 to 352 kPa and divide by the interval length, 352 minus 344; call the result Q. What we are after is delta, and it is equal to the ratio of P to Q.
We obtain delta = 0.75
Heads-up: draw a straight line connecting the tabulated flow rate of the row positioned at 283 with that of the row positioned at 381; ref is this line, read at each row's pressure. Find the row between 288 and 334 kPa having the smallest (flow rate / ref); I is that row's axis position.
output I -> 295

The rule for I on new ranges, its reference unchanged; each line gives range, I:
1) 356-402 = 397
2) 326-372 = 333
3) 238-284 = 283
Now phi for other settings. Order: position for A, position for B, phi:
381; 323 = 279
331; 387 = 271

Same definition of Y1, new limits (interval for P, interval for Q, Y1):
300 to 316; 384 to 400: -0.19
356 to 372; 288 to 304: 0.50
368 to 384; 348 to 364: 0.00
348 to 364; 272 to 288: 0.50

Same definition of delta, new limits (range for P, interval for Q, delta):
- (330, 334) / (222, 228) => 1.00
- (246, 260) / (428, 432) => 1.14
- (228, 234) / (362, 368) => 0.85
